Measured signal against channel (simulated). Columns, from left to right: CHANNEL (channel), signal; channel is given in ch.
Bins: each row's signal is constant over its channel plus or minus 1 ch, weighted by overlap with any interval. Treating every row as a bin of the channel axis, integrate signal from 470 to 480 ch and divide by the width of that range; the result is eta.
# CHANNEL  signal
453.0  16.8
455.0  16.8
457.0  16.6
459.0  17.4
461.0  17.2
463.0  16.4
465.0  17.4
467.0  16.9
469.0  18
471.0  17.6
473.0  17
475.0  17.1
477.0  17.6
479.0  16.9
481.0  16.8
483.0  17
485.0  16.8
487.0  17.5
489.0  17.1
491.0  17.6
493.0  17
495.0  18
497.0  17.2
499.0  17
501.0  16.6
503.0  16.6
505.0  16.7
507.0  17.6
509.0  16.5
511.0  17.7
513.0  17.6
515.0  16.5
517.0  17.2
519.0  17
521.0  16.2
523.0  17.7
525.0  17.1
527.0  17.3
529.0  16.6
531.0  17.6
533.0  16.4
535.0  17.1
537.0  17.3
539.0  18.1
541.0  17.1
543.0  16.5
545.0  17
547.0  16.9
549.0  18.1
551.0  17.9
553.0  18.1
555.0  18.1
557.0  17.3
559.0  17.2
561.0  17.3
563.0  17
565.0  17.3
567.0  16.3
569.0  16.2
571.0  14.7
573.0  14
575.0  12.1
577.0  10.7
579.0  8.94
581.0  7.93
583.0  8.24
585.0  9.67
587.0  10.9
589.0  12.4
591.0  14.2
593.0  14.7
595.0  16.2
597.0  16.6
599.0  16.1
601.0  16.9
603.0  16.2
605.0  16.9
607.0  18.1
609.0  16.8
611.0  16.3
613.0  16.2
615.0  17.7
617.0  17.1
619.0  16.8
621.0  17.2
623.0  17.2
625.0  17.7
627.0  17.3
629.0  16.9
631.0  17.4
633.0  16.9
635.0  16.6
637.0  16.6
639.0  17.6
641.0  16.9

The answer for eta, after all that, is 17.2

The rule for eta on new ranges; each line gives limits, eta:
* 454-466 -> 17.0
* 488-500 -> 17.3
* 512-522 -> 16.9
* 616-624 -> 17.1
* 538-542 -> 17.6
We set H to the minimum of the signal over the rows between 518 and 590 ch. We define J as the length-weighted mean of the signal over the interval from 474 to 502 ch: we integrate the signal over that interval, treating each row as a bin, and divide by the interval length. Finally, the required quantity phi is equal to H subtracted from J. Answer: 9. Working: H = 7.93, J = 17.2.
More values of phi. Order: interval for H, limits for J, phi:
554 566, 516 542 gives 0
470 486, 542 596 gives -2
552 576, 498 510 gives 5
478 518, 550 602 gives -2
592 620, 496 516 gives 2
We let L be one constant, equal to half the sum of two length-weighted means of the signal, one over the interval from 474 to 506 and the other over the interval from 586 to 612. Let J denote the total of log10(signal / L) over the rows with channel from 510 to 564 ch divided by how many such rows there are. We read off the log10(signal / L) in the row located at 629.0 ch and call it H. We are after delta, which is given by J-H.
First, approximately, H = 0.015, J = 0.024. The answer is 0.009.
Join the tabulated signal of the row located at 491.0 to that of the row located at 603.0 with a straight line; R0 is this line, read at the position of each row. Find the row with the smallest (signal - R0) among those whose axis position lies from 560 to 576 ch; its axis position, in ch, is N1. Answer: 575.0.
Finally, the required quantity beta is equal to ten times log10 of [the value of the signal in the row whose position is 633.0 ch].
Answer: 12.3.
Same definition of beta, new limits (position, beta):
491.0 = 12.5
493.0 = 12.3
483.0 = 12.3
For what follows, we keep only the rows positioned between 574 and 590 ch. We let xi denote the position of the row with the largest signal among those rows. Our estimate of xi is 589.0 ch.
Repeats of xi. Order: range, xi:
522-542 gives 539.0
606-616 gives 607.0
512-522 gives 513.0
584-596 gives 595.0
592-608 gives 607.0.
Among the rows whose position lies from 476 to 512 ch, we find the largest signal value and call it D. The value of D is 18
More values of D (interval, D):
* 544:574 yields 18.1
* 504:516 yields 17.7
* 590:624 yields 18.1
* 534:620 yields 18.1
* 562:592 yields 17.3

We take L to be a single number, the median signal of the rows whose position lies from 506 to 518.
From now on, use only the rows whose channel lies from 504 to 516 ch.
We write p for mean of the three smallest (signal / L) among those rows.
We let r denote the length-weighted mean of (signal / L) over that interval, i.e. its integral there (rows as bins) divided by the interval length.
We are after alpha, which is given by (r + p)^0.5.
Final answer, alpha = 1.39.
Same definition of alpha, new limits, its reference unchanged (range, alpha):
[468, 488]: 1.40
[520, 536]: 1.39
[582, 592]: 1.09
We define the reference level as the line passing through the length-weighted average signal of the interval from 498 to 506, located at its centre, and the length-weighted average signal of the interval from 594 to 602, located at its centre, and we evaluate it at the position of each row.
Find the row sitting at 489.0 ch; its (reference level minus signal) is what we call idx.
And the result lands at -0.34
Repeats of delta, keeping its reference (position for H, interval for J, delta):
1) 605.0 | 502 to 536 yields 0.003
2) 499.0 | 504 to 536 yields 0.001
